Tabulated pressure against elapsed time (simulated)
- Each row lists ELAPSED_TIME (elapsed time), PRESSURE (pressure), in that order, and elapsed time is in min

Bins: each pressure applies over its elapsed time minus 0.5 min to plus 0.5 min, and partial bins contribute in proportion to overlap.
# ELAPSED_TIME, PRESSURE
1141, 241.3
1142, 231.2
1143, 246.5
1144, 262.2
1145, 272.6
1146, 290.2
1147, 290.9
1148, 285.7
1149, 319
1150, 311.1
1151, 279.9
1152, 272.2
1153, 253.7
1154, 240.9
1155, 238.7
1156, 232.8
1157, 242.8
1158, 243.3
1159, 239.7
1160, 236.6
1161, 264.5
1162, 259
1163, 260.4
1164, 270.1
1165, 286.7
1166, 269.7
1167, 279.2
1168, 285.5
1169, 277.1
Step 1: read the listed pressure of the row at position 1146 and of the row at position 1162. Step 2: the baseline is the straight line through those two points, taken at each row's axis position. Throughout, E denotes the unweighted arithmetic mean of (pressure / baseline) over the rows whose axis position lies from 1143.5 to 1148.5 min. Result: 0.97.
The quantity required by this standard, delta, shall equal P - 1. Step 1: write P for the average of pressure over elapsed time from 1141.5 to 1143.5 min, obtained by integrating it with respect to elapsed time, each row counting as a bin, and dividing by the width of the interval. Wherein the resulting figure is 238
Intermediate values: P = 239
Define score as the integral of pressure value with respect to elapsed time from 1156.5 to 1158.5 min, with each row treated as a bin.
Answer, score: 486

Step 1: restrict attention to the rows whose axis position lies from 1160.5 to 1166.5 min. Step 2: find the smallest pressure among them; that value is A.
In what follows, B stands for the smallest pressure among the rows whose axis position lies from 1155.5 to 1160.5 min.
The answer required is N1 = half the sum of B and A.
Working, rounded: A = 259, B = 232.8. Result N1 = 246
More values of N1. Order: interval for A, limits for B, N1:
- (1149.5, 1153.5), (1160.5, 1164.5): 256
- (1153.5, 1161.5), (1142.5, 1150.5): 240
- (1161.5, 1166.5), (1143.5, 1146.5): 261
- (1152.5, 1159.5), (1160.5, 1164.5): 246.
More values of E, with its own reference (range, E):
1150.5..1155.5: 0.93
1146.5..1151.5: 1.05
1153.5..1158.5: 0.89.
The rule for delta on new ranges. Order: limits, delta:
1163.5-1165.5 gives 277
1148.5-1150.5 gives 314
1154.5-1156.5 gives 235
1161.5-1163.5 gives 259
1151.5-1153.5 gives 262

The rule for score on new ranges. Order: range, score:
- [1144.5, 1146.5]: 563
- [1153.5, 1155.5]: 480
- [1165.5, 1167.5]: 549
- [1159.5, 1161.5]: 501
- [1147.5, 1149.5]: 605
